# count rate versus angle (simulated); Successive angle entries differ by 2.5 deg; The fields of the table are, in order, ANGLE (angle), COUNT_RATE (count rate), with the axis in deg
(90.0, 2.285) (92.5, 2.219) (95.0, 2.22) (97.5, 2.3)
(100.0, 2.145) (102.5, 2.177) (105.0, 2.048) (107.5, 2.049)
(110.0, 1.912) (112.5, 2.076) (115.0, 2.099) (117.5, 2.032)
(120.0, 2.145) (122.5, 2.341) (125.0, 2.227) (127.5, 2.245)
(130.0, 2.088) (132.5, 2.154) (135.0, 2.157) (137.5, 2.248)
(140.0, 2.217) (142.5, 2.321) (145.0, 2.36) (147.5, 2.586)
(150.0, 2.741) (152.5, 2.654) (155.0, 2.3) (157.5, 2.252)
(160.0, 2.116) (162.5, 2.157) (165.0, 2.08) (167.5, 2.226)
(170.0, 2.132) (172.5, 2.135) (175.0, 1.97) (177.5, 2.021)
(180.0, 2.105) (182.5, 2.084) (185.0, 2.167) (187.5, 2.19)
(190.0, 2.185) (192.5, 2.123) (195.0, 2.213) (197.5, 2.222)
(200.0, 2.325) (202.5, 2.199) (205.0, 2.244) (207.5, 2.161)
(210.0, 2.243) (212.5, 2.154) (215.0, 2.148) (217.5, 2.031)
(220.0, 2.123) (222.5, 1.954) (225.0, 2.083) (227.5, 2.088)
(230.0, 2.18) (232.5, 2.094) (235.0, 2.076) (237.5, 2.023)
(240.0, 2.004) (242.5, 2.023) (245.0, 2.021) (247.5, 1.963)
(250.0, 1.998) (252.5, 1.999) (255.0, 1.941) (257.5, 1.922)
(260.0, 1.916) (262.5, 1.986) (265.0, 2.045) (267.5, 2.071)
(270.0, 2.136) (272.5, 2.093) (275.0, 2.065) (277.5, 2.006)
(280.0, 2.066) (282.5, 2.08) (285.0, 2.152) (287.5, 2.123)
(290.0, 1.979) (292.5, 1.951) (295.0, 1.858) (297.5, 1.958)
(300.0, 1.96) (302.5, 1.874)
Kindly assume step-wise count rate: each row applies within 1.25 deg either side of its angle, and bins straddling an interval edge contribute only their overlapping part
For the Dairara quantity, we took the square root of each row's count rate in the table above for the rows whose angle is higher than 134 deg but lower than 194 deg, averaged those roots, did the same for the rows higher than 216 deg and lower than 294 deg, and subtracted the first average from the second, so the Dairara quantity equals -0.06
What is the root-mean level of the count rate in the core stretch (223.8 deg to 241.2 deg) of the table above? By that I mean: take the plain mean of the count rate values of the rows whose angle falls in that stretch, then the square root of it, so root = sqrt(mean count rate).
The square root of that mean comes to 1.442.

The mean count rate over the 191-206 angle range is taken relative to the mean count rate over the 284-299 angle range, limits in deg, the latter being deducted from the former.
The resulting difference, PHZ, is 0.22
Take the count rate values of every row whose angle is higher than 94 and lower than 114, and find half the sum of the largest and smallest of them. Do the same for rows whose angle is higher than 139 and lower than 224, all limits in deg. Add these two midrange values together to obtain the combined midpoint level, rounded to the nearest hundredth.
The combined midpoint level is 4.45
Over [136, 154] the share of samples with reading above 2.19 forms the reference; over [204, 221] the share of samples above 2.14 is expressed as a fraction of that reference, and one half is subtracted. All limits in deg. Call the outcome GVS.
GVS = 0.2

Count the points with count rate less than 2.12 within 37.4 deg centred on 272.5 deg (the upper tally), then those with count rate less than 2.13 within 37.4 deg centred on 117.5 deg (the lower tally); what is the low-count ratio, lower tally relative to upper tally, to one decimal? 0.6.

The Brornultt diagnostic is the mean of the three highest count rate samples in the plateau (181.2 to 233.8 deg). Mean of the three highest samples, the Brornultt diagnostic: 2.27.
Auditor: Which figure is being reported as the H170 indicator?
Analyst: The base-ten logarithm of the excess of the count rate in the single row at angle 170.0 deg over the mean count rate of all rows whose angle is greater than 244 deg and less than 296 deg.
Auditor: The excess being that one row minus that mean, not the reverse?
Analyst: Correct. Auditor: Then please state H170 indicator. -0.94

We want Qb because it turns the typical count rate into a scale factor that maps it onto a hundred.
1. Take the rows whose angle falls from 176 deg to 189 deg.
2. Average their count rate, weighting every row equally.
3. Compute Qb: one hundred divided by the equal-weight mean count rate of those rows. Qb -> 47.3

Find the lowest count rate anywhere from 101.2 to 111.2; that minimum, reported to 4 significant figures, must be 1.912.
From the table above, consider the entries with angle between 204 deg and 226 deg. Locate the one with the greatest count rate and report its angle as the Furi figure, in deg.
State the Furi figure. 205.0 deg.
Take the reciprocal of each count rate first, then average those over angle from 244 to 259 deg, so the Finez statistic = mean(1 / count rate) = 0.507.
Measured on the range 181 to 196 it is 0.463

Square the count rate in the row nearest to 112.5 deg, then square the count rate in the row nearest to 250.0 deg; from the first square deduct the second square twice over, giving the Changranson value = -3.7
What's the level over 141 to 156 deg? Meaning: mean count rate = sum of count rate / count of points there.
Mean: 2.49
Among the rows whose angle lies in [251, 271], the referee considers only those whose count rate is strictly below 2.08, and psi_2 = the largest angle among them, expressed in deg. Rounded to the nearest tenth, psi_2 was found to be 267.5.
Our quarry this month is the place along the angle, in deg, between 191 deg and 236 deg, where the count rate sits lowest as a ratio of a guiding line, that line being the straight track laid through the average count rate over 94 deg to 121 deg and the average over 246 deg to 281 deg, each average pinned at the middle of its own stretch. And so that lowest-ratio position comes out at 222.5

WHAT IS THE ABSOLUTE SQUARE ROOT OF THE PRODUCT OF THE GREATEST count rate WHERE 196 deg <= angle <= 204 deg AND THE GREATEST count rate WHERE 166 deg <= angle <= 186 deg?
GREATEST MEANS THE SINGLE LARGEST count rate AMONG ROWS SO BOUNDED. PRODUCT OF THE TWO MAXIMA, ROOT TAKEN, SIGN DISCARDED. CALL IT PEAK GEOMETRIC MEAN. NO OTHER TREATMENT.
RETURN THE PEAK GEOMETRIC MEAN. 2.27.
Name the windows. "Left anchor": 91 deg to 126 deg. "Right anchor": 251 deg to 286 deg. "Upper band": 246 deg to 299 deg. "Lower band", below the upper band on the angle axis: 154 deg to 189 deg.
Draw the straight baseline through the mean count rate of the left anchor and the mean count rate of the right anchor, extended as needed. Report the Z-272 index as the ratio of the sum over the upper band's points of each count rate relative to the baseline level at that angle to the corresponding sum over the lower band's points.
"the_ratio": 1.5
